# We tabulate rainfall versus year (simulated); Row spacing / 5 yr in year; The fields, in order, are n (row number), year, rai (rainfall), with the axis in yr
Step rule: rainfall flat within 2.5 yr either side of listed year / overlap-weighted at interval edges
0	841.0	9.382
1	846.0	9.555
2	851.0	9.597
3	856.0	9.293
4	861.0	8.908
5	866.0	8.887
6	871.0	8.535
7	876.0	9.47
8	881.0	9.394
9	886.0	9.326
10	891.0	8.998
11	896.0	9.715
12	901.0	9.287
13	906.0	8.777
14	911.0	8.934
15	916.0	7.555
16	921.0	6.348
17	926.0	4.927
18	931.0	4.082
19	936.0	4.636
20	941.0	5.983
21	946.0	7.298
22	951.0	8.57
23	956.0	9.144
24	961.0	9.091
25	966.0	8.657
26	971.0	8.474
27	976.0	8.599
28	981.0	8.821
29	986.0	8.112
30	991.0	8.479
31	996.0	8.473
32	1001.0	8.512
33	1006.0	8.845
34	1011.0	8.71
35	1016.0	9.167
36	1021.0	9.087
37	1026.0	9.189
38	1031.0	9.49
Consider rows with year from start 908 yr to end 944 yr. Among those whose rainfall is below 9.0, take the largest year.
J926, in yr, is 941.0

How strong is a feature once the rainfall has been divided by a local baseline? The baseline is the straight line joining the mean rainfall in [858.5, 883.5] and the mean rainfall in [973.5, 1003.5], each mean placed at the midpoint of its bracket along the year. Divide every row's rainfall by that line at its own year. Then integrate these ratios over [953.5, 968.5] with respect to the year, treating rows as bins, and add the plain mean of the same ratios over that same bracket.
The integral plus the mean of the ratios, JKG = 16.6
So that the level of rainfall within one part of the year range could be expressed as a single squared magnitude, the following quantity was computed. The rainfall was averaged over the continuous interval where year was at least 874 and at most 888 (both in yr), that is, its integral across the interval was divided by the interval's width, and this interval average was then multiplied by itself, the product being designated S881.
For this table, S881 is 88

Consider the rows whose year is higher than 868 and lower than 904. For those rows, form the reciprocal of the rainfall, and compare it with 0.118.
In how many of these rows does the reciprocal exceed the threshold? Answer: 0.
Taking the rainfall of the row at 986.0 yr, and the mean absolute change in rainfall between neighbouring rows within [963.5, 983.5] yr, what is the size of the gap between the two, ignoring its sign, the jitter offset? 7.9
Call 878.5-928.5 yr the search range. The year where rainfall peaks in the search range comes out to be 896.0 yr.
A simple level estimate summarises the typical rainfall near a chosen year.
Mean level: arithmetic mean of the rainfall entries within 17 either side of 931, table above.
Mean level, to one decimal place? 5.8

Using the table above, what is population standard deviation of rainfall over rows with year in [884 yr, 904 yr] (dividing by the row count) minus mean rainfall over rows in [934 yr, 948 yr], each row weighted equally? -5.72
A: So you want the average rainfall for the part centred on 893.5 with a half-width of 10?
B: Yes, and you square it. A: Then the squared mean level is 87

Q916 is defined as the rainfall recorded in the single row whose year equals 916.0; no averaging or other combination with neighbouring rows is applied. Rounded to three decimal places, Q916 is 7.555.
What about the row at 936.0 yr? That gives 4.636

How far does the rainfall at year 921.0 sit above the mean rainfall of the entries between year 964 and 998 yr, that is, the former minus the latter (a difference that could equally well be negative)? -2.2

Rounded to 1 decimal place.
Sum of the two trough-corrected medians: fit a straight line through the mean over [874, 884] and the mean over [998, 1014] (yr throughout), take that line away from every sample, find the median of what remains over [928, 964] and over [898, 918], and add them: -2.1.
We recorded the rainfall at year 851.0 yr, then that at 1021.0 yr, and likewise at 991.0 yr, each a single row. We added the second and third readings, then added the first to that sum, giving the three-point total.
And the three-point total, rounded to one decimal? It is 27.2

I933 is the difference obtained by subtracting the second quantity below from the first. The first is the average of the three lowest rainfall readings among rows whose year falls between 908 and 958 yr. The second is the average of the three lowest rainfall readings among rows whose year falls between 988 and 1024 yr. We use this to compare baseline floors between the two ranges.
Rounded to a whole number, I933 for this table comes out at -4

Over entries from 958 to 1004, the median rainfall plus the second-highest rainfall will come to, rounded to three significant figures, 17.3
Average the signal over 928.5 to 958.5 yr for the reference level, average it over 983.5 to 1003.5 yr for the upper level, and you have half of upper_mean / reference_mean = 0.63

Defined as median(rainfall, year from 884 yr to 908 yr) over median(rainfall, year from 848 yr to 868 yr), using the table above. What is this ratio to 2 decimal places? 1.02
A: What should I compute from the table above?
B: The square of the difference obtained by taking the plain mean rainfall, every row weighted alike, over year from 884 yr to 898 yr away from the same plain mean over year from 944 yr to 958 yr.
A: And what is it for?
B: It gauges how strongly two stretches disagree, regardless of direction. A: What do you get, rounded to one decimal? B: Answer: 1.0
